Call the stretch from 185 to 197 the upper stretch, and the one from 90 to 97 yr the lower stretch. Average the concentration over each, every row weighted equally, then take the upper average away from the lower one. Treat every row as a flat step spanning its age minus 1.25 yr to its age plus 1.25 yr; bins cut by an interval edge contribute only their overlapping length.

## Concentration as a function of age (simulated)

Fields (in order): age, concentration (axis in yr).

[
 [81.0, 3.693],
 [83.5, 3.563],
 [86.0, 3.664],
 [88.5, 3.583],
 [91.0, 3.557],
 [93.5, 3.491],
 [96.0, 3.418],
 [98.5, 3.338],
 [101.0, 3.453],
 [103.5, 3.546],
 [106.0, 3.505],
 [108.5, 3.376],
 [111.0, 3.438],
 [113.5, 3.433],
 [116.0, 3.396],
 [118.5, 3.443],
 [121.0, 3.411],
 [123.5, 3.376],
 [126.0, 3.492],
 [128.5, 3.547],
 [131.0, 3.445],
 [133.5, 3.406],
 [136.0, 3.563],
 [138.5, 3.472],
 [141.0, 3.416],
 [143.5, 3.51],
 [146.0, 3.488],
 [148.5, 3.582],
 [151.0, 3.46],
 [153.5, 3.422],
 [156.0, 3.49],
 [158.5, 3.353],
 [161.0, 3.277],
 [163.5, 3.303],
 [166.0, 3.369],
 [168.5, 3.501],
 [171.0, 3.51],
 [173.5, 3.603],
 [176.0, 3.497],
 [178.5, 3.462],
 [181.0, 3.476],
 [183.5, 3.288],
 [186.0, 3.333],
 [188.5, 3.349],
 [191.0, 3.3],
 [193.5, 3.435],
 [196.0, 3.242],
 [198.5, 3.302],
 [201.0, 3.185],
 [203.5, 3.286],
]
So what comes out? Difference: 0.16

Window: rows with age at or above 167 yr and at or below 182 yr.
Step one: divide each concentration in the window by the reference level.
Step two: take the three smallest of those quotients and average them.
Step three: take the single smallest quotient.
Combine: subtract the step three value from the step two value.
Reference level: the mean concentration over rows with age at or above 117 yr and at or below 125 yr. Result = 0.005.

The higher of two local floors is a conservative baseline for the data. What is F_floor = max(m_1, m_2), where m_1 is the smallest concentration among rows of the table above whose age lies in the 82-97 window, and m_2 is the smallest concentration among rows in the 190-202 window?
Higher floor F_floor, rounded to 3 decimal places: 3.418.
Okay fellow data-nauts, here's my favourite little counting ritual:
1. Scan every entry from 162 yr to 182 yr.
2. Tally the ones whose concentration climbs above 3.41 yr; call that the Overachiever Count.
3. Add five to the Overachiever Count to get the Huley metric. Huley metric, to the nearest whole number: 11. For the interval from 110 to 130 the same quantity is 11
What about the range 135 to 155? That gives 13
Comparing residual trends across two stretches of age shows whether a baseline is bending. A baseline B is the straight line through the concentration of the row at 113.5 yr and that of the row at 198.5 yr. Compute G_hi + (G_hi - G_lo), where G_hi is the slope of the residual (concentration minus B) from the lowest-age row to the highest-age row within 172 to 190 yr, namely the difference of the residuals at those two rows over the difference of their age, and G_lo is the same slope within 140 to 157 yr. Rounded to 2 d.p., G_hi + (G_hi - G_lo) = -0.04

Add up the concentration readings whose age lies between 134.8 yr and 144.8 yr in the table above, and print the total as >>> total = 14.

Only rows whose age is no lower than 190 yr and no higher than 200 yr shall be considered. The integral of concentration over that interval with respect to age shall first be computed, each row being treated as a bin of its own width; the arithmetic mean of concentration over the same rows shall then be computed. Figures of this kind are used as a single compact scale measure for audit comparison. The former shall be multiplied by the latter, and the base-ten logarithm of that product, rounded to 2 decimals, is 2.04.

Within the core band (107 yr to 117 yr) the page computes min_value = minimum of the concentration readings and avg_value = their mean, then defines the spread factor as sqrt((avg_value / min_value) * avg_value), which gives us 1.86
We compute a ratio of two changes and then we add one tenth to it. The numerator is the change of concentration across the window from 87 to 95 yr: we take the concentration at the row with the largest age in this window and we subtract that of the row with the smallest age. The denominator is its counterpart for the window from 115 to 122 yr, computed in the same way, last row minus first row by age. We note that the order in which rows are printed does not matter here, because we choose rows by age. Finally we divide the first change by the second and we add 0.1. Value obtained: -6.0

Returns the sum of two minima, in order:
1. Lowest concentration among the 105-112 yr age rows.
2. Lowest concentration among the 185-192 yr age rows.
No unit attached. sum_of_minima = 6.68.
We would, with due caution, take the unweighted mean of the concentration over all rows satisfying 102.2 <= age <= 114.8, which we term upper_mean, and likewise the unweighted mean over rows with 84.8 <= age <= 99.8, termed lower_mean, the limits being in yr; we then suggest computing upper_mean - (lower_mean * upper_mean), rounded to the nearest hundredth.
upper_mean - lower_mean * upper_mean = -8.68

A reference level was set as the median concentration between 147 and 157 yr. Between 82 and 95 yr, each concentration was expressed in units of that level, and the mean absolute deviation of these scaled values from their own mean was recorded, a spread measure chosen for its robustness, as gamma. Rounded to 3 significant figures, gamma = 0.0119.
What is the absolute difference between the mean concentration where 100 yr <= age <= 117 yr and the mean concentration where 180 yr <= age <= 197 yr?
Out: 0.10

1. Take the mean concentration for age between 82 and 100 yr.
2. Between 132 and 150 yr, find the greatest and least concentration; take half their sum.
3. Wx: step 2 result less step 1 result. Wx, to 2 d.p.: -0.02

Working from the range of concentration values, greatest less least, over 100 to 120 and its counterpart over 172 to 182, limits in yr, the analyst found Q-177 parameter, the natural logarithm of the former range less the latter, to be -3.54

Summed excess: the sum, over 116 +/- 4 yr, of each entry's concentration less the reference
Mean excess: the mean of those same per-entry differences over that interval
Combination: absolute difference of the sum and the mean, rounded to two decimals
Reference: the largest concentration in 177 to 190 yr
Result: 0.10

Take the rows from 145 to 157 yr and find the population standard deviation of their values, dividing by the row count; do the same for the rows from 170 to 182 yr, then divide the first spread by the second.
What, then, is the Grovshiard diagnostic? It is 1.1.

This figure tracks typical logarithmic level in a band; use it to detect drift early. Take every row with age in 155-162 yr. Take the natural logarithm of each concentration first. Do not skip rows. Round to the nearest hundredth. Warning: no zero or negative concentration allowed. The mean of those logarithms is 1.22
